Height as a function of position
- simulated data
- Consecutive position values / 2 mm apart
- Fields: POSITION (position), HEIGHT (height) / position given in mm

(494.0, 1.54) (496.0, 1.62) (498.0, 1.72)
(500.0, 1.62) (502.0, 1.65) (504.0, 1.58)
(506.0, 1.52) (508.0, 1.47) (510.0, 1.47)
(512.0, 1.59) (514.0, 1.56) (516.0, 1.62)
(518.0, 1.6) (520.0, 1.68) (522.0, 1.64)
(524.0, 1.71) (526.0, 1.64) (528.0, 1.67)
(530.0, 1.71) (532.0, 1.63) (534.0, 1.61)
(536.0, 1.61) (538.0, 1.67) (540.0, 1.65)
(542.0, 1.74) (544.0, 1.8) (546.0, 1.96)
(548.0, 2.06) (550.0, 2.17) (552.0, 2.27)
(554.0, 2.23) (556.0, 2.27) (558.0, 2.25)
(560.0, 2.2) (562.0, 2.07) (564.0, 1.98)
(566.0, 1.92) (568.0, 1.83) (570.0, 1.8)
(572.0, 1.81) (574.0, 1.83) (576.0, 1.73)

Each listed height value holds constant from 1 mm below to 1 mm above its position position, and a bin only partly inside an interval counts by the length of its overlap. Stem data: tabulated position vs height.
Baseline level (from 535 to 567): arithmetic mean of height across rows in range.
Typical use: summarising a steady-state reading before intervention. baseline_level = 1.99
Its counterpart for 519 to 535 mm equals 1.66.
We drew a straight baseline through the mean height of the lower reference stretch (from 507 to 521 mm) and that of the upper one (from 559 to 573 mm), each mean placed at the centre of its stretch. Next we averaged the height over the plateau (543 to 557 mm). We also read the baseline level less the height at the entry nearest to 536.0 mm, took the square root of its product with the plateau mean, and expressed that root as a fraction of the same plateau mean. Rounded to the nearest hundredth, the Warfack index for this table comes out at 0.24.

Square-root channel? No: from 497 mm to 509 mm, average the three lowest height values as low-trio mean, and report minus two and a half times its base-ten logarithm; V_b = -0.457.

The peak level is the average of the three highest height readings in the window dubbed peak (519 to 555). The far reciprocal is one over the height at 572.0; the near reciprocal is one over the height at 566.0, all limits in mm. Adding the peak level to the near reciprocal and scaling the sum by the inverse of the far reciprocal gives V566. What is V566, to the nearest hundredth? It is 4.97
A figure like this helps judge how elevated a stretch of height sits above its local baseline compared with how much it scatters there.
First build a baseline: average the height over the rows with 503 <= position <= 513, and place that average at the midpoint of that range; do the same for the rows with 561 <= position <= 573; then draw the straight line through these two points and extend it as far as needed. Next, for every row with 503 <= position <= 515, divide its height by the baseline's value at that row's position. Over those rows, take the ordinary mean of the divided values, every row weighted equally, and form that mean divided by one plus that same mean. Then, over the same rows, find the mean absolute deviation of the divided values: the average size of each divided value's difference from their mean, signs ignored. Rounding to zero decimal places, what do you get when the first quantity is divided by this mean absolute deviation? 18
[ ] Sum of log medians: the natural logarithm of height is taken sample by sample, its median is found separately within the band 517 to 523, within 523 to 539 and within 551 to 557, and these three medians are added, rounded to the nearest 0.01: 1.82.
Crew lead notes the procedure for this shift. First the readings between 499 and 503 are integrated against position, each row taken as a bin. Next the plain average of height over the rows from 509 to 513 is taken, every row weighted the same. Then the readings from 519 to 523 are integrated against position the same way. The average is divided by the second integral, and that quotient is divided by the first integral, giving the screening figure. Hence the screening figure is 0.0352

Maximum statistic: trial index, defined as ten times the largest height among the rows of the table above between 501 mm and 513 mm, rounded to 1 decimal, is 16.5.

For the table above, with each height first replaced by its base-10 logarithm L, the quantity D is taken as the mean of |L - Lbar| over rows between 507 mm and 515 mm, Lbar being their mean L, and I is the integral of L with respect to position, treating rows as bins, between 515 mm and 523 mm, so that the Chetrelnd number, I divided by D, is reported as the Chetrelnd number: 114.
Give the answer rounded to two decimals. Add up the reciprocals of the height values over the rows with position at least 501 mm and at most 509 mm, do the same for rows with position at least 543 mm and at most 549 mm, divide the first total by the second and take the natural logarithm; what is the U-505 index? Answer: 0.51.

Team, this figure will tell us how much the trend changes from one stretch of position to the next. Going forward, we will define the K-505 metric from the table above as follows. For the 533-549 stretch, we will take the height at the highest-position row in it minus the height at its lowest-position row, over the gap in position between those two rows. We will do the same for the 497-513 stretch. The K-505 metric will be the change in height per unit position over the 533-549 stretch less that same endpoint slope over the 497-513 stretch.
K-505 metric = 0.041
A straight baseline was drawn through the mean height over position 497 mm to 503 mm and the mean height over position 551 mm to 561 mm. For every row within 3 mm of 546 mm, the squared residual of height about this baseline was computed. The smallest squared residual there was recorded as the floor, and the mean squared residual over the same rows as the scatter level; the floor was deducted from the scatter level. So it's 0.0381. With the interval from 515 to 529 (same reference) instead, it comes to 0.0226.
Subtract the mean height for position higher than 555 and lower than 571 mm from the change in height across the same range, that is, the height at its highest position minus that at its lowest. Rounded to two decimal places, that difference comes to -2.51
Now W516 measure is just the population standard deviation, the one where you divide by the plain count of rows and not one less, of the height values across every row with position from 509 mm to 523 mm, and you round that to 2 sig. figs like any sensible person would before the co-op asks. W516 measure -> 0.062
